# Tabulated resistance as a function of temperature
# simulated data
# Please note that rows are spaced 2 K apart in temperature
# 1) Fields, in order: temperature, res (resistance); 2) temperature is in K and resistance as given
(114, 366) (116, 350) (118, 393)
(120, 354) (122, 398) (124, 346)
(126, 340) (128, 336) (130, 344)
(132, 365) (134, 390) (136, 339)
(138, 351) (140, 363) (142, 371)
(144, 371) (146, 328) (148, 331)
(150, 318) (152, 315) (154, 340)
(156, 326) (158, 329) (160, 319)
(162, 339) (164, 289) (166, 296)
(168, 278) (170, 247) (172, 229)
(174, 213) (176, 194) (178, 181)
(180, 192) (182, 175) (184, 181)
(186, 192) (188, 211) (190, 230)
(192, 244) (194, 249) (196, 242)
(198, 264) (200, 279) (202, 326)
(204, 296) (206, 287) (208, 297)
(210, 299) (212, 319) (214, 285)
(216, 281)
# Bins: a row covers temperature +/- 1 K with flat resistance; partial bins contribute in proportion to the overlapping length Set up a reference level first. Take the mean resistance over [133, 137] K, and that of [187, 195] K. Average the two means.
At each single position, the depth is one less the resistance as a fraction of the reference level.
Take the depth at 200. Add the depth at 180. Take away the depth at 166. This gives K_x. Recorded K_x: 0.415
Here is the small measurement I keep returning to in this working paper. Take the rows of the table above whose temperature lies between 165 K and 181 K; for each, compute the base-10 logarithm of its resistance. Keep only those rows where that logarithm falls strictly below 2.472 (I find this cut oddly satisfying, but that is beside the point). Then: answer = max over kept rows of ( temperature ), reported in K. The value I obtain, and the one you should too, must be 180 K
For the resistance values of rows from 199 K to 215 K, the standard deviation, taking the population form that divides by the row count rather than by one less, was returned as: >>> 15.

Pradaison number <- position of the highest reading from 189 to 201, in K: 200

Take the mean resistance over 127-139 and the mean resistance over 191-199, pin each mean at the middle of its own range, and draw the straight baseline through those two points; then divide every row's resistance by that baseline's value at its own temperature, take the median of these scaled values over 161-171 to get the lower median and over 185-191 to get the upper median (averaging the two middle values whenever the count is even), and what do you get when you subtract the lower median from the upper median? -0.15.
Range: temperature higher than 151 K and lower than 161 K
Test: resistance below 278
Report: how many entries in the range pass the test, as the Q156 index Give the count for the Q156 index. 0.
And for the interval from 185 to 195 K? 5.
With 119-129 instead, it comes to 0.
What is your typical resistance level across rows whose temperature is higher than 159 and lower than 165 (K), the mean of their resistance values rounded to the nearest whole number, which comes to 316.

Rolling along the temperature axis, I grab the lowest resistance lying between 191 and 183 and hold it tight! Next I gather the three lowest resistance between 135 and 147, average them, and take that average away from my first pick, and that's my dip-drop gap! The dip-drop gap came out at -158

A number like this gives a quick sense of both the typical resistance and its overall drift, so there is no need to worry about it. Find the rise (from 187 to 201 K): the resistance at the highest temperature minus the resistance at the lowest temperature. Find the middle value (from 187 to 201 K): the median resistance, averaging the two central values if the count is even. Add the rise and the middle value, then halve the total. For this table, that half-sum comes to 156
